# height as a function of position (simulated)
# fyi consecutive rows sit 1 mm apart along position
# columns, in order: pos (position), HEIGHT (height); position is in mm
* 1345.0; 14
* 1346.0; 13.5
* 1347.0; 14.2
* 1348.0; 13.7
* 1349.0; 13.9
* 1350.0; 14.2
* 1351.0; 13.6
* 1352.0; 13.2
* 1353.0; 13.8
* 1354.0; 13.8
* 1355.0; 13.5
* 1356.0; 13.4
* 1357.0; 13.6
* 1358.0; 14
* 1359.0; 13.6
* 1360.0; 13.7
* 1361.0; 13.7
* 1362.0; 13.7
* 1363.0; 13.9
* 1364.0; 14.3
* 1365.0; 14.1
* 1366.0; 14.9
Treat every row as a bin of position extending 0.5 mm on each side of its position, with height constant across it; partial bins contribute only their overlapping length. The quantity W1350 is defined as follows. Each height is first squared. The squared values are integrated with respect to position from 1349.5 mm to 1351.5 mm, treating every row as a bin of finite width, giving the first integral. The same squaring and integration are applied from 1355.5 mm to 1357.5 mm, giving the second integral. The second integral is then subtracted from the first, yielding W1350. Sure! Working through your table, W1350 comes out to 22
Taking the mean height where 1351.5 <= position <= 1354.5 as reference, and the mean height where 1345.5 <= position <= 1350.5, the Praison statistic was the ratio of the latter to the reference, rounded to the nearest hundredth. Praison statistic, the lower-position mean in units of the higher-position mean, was 1.02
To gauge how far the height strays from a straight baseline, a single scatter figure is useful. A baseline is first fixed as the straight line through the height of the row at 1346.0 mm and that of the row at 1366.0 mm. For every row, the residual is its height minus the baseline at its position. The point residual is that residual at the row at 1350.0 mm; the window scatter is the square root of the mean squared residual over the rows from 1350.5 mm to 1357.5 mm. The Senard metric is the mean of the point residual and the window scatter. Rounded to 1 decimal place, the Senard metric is 0.5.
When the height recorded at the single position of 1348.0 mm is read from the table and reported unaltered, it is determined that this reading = 13.7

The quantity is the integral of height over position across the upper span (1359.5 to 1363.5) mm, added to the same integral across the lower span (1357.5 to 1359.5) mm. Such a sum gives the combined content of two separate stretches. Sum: 83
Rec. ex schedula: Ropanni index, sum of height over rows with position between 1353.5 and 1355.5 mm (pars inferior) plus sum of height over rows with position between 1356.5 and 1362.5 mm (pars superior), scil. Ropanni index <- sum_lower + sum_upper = 110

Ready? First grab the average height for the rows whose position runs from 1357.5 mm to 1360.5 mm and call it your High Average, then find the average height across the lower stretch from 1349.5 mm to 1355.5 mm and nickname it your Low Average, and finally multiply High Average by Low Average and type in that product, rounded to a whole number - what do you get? 188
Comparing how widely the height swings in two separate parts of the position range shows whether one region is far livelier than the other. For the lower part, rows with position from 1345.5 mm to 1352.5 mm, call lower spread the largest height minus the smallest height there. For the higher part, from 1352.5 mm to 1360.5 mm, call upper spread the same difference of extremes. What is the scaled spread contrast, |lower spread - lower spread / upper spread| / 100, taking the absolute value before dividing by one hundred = 0.007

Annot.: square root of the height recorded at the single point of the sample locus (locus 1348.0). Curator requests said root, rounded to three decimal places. 3.701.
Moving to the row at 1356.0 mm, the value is 3.661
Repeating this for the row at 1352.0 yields 3.633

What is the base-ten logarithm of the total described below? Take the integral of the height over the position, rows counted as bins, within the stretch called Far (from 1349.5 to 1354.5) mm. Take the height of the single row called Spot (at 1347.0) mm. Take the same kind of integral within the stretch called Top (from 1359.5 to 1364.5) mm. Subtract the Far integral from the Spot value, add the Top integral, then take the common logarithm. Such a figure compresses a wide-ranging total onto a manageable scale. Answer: 1.17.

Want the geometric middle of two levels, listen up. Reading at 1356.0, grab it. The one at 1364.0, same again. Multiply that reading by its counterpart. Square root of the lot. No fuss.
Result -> 13.8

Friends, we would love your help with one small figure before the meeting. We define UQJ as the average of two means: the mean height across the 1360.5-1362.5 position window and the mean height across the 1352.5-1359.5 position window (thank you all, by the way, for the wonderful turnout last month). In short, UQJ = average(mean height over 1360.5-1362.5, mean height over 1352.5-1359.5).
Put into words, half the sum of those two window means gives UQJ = 13.69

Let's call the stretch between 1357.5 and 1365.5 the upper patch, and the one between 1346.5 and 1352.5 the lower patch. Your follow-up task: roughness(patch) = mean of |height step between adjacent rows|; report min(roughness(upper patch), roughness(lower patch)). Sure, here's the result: 0.186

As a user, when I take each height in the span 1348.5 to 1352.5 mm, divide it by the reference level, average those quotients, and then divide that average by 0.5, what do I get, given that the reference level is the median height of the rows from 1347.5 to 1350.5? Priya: 1.97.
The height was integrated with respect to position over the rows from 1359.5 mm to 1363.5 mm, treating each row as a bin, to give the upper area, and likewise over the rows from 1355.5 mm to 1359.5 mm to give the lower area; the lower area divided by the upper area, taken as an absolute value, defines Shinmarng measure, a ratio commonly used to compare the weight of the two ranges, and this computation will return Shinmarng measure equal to 0.99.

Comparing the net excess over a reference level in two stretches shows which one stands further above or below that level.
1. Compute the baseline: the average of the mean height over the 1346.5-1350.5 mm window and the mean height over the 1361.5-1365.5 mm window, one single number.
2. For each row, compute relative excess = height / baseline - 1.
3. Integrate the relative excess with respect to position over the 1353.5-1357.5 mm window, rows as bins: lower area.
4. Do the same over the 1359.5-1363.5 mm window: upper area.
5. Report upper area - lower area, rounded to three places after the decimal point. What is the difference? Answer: 0.050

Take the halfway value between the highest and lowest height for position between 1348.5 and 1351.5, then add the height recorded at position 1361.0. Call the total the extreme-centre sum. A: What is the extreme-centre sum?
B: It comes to 27.6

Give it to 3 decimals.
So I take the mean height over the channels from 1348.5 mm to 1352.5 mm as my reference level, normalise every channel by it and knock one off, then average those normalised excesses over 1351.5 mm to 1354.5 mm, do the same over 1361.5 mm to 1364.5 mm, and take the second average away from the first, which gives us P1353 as -0.027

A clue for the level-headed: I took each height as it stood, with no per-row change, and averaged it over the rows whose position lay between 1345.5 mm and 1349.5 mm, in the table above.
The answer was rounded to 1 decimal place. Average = 13.8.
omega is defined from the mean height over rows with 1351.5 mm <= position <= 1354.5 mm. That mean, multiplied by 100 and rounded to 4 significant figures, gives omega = 1360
